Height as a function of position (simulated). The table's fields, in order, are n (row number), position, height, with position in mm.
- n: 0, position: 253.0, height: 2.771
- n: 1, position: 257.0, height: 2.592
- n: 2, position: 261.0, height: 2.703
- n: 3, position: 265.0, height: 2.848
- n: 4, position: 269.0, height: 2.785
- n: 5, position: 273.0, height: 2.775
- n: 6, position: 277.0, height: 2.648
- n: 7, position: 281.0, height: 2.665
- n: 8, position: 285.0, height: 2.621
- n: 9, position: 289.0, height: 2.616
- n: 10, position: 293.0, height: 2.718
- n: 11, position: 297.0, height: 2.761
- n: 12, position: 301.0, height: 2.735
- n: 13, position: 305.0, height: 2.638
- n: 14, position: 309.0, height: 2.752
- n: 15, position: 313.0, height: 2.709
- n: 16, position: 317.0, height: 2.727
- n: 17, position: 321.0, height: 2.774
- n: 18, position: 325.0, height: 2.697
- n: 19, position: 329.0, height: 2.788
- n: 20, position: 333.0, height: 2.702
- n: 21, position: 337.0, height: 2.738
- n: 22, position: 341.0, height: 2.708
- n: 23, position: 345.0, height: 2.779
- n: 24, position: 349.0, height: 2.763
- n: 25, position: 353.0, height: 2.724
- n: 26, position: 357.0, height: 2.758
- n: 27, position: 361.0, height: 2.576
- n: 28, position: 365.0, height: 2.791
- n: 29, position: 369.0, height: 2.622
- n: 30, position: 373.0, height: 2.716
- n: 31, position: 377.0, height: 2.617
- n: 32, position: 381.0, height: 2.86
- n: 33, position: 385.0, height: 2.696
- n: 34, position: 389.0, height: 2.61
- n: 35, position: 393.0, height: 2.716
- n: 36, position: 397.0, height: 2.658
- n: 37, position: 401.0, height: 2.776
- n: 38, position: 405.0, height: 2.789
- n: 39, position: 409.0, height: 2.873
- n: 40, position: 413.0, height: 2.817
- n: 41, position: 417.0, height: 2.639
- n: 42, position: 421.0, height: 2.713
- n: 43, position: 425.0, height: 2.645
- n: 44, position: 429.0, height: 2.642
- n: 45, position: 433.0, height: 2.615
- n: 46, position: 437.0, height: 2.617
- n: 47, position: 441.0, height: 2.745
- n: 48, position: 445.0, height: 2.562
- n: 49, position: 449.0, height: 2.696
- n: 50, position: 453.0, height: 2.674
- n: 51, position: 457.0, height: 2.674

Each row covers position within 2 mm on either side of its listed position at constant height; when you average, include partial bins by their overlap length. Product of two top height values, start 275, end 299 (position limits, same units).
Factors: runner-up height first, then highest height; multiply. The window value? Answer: 7.5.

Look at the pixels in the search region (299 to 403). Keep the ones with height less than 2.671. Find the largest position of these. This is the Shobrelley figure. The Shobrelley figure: 397.0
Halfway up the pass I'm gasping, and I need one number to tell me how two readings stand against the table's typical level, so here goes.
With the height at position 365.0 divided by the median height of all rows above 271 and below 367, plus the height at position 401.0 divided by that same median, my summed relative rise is 2.04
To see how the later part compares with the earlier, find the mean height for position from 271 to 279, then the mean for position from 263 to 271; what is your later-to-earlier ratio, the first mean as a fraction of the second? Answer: 0.96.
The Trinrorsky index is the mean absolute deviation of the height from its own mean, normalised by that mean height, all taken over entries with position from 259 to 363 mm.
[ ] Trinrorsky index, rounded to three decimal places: 0.018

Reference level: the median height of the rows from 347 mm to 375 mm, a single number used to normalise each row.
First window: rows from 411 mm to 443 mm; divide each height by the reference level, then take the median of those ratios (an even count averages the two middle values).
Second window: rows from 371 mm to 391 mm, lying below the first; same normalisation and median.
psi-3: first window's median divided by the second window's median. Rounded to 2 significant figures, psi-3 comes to 0.98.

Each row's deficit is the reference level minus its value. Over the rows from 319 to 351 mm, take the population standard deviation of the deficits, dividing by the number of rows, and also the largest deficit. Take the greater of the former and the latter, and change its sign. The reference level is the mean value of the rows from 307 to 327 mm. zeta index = -0.03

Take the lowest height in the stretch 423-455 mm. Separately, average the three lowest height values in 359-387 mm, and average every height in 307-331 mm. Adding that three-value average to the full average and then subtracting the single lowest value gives 2.78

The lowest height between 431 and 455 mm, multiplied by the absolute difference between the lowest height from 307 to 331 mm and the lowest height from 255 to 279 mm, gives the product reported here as 0.27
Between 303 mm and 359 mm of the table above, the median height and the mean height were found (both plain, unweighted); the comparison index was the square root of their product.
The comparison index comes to 2.73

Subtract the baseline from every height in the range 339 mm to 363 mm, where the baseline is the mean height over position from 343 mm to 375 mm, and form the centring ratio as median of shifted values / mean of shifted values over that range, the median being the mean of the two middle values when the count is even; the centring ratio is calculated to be 13.3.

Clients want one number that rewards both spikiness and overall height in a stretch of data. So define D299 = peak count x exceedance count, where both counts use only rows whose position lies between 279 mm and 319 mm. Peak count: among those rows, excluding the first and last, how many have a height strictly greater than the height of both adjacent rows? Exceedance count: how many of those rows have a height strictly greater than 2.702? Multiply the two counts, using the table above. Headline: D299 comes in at 12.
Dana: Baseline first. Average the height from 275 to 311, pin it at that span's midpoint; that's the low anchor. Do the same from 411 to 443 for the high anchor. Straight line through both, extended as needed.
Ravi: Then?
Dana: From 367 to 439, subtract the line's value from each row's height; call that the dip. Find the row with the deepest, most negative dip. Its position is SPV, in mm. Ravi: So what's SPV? 389.0 mm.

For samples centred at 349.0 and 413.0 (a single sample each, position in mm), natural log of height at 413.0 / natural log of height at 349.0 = 1.02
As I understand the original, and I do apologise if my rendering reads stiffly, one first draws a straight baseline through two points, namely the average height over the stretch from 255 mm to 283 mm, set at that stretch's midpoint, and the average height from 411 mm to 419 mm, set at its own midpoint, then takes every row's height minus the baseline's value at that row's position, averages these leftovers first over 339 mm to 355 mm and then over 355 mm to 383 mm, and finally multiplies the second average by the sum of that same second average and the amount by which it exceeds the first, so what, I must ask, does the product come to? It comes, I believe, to 0.0011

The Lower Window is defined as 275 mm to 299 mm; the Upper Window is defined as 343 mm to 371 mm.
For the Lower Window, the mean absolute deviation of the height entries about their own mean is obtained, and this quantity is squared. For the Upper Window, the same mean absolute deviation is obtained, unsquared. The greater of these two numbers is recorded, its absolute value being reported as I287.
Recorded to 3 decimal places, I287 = 0.067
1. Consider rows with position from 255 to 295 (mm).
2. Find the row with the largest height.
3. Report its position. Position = 265.0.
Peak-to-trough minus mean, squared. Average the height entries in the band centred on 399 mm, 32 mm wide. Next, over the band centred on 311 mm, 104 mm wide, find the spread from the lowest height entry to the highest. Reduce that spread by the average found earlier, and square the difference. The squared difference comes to 6.10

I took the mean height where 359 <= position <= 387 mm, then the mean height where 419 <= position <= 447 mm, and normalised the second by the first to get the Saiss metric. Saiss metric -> 0.98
